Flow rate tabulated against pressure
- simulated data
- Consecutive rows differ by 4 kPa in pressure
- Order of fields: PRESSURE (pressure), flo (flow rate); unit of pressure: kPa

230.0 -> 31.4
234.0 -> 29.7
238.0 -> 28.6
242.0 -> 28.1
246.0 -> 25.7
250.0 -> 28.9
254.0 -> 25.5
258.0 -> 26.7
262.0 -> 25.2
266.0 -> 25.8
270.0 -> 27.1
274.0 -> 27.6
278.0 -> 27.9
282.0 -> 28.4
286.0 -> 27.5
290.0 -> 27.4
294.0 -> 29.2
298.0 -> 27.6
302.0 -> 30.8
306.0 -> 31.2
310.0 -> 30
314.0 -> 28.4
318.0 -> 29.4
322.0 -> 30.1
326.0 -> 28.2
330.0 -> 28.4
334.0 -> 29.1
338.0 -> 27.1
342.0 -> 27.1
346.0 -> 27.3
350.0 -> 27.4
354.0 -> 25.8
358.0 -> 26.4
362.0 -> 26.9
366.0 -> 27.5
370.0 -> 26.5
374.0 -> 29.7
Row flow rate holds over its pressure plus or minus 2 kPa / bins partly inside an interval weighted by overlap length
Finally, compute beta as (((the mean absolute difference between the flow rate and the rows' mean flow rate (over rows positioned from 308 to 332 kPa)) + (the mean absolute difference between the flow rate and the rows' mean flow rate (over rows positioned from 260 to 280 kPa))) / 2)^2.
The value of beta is 0.7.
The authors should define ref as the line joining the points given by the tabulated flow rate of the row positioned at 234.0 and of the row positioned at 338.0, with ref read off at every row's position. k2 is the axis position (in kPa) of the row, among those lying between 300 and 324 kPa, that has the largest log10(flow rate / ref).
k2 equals 306.0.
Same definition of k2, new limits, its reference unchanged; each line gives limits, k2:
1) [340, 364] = 350.0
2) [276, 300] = 294.0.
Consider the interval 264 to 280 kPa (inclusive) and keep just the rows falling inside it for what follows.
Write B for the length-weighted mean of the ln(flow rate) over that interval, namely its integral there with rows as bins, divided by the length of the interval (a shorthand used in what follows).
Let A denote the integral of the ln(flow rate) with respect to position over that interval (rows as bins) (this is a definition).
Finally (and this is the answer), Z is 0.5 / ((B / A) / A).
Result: 422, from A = 52.8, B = 3.299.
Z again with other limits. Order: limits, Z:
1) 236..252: 426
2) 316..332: 431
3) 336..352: 423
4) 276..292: 426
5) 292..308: 434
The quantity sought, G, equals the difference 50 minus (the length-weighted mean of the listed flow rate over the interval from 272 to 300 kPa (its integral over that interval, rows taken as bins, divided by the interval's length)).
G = 22.1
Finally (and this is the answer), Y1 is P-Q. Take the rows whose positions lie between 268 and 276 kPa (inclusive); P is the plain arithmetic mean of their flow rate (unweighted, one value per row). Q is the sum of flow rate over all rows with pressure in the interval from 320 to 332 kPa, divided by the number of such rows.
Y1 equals -2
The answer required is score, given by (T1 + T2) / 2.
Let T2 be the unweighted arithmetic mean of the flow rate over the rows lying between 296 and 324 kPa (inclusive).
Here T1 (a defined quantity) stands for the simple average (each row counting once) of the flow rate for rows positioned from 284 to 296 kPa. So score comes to 28.8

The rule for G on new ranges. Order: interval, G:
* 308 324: 20.5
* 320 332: 21.1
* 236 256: 22.6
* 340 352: 22.7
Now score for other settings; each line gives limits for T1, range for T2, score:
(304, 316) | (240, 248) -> 28.4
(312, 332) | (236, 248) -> 28.2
